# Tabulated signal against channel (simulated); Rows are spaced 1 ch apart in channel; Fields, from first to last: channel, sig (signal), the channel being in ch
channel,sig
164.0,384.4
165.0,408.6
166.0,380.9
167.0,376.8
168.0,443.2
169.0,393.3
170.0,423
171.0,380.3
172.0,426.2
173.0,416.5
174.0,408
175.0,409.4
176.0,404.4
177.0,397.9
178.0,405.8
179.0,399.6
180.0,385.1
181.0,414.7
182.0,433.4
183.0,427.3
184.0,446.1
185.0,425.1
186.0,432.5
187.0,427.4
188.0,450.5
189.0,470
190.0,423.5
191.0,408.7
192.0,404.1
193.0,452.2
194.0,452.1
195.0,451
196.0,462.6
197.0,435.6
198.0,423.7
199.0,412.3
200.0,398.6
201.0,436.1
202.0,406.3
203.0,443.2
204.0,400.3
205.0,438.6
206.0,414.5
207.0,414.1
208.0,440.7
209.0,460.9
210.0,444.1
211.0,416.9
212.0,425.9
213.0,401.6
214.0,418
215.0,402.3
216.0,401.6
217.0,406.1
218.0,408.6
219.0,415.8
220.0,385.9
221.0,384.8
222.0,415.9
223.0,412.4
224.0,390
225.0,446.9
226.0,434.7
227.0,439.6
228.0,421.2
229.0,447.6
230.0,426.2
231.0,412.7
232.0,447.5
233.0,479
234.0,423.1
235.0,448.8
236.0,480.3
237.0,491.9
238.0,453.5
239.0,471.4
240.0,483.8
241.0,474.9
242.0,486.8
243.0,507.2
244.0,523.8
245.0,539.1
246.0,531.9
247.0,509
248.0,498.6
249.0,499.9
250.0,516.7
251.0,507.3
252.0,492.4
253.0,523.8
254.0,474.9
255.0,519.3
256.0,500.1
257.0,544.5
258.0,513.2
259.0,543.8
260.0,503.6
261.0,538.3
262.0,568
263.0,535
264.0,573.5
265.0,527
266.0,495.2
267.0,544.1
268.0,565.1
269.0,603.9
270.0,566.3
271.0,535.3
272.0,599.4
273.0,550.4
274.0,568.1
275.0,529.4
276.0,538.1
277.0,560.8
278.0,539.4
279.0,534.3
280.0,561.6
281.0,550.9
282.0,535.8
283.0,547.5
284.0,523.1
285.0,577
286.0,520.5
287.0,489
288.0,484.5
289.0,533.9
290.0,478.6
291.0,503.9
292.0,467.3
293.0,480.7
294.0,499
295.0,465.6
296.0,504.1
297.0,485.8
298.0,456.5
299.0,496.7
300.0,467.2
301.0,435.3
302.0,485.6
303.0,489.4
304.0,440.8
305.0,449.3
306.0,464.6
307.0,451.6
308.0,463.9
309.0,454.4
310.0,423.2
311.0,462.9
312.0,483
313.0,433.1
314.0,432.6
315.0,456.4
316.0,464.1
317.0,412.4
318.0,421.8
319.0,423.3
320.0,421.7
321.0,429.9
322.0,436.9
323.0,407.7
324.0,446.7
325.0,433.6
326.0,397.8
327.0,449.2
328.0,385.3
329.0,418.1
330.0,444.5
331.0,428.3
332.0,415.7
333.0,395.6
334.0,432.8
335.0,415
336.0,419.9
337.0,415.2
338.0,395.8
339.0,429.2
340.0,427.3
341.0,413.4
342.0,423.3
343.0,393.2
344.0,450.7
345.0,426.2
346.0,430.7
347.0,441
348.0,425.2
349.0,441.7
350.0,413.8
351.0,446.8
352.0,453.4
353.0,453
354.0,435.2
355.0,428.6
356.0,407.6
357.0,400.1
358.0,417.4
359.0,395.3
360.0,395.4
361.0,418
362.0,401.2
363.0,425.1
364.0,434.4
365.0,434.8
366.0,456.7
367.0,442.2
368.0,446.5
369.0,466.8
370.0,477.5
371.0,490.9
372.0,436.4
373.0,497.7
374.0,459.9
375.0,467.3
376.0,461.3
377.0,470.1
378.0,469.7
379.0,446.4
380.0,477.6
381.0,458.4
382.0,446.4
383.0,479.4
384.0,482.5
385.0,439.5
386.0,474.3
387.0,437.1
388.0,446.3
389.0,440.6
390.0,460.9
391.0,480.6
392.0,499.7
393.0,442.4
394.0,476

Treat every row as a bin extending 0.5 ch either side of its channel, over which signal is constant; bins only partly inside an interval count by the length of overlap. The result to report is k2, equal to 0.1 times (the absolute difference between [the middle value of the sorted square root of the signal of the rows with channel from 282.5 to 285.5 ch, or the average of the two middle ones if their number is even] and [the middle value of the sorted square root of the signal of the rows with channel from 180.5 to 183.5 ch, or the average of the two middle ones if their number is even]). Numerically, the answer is 0.27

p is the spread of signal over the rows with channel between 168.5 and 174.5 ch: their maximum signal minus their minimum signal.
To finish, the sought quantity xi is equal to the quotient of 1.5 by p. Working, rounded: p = 46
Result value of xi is 0.033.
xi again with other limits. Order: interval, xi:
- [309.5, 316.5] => 0.025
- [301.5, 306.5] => 0.031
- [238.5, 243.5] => 0.042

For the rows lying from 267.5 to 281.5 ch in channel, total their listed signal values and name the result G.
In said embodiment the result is 7803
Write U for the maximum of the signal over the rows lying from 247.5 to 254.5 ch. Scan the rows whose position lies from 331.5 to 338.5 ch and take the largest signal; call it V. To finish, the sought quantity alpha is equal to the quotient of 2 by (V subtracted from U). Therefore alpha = 0.022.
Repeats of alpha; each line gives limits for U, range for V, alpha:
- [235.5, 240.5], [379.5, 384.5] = 0.213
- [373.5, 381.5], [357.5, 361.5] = 0.034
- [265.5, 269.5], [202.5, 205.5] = 0.012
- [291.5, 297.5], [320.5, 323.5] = 0.030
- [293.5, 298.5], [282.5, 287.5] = -0.027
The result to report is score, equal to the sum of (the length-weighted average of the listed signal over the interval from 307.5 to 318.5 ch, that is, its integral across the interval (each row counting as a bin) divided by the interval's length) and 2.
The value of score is 448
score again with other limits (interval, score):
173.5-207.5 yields 426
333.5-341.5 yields 421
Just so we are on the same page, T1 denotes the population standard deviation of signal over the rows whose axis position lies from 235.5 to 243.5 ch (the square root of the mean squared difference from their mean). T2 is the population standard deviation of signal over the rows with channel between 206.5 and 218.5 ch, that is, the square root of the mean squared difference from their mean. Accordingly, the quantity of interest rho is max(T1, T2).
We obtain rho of 18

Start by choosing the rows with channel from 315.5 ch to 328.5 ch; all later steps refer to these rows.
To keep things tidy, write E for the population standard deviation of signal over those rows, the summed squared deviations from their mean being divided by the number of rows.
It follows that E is 21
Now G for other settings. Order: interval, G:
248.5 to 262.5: 7246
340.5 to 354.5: 6048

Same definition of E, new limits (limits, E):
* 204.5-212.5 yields 16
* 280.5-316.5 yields 36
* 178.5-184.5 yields 21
